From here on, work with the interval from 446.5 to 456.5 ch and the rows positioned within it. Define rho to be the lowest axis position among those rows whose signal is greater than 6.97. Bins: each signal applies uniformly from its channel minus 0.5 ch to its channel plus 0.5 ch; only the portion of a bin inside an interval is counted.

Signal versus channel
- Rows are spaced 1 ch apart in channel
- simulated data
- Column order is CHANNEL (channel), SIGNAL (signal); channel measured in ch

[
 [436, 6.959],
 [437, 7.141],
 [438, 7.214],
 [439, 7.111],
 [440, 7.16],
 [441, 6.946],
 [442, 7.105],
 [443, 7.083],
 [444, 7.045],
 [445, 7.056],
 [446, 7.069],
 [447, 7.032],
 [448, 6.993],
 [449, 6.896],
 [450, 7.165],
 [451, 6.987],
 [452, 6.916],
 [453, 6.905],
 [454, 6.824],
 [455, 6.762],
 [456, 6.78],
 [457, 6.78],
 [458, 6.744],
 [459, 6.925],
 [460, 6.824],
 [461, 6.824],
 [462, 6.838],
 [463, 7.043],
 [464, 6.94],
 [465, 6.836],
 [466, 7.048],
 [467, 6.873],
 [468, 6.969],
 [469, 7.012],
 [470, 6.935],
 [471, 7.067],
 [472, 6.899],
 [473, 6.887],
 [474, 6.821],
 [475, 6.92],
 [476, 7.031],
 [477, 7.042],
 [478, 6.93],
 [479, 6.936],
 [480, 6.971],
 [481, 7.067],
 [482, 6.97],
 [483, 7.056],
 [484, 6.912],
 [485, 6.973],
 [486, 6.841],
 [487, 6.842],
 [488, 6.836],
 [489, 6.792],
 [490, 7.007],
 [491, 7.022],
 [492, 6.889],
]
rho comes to 447 ch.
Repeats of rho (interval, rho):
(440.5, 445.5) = 442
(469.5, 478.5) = 471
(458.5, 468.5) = 463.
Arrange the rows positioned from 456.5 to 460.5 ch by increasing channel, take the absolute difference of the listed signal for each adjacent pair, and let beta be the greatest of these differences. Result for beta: 0.18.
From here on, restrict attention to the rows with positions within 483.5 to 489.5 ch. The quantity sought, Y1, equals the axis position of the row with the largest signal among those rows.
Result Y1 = 485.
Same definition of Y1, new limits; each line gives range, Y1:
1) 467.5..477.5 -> 471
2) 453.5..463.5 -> 463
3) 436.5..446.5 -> 438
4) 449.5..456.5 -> 450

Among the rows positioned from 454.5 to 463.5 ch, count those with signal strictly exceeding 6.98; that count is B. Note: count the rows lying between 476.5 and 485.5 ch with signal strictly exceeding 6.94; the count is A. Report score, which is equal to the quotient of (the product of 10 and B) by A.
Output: 1.7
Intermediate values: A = 6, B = 1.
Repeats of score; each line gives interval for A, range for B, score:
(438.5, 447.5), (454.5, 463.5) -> 1.1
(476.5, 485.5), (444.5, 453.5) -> 10.0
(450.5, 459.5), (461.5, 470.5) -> 30.0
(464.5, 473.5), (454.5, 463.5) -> 2.5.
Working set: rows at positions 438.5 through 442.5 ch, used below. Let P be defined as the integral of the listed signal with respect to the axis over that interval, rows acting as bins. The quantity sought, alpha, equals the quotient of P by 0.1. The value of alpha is 283.2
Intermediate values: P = 28.3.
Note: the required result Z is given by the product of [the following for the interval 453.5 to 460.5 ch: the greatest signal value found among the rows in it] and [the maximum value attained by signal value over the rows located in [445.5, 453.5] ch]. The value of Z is 49.6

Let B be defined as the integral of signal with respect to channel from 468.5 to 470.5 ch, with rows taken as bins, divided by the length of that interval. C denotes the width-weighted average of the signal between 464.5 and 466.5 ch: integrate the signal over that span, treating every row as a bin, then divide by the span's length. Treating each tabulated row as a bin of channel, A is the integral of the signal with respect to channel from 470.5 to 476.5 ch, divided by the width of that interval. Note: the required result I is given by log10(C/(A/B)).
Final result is 0.844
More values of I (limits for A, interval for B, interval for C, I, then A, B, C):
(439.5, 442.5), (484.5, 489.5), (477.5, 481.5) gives 0.830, 7.07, 6.86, 6.98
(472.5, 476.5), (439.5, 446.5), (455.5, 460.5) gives 0.843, 6.91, 7.07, 6.81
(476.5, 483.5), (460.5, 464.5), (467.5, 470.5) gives 0.838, 7.00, 6.91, 6.97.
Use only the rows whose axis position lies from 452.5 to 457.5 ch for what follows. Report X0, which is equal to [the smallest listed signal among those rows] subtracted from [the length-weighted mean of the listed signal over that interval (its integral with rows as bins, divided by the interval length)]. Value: 0.048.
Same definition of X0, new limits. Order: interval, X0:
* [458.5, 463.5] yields 0.067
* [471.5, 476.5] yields 0.091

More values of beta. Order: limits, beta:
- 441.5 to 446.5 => 0.04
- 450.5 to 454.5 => 0.08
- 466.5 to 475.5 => 0.17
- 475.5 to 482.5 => 0.11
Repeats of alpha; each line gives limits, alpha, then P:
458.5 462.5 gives 274.1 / 27.4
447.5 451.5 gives 280.4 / 28.0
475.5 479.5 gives 279.4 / 27.9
